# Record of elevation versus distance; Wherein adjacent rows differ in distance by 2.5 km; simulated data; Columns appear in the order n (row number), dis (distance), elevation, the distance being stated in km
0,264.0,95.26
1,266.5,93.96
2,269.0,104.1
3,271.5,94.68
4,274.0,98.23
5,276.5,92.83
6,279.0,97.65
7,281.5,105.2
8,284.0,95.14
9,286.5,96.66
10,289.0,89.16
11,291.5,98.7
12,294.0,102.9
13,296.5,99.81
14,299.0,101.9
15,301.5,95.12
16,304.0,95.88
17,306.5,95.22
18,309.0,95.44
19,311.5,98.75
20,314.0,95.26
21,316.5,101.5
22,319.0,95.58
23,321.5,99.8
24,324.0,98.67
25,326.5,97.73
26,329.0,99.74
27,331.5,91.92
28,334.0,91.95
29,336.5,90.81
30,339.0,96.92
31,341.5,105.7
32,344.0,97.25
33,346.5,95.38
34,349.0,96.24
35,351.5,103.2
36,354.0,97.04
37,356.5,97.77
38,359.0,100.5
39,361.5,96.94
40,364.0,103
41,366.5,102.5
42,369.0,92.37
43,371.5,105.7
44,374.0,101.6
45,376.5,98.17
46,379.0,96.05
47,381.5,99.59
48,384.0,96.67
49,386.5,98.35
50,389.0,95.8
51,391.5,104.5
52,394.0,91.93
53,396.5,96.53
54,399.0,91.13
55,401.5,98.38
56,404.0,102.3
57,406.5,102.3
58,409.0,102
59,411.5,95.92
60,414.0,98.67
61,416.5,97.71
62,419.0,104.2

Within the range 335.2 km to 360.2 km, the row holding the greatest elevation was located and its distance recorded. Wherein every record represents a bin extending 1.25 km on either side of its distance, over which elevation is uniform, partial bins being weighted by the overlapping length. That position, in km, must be 341.5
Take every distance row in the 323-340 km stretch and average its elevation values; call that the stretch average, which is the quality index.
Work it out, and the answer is 95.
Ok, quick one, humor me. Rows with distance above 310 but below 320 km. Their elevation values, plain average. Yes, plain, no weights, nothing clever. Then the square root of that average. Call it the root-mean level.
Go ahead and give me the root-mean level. 9.89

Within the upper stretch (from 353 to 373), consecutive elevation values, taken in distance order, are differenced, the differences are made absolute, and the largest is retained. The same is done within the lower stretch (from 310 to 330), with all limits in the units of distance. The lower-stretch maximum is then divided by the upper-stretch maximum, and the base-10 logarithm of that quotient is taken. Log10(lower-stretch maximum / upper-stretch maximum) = -0.33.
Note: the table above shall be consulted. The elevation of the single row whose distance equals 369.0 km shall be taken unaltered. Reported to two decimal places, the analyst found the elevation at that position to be 92.37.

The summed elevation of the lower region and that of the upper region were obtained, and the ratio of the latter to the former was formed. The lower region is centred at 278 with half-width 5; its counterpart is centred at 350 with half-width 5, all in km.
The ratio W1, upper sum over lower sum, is 0.99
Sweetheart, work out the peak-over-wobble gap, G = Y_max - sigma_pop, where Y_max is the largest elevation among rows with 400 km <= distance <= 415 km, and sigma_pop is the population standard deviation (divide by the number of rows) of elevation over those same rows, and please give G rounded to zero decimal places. 100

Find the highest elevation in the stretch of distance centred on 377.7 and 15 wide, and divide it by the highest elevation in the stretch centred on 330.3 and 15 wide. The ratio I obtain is 1.06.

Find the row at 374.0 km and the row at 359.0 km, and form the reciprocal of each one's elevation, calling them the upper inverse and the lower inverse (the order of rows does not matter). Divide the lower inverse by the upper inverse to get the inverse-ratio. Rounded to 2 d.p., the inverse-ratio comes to 1.01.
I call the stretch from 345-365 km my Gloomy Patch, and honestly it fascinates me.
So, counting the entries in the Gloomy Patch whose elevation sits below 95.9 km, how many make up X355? 1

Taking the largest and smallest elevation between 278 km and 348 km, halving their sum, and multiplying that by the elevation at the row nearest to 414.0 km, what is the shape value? 9613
